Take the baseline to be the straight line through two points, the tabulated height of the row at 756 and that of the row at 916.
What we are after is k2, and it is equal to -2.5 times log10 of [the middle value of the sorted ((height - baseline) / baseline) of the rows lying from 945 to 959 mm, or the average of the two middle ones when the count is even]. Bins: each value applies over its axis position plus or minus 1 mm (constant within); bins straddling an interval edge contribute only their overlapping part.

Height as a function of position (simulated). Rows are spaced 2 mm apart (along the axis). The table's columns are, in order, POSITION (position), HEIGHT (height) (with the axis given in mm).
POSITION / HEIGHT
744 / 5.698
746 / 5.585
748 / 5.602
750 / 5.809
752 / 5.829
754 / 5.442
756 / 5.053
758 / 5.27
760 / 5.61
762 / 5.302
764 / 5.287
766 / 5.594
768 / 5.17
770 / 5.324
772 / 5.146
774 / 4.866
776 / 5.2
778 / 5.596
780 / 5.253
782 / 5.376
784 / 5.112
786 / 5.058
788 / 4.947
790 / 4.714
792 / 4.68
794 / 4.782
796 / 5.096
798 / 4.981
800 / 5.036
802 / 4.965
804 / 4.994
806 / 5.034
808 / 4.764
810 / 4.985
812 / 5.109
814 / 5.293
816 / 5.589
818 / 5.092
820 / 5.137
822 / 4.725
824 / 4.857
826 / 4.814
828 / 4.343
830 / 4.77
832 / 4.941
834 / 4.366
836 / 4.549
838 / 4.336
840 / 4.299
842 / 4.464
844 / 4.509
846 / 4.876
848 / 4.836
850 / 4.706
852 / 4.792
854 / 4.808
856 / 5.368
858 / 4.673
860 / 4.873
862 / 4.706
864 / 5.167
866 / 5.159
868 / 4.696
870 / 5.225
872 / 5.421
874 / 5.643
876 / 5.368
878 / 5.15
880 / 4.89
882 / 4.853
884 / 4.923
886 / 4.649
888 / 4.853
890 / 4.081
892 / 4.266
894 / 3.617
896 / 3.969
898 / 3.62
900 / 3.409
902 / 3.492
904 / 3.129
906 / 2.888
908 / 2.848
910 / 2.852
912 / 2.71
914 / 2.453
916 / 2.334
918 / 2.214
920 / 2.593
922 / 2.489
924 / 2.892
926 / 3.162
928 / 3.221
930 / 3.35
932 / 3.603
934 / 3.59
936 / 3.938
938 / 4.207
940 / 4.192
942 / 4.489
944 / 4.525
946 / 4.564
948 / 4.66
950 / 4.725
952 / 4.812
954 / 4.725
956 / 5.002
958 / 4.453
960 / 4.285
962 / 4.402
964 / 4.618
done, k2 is -0.6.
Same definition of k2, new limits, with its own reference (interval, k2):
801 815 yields 1.8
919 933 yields 0.8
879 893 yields 0.5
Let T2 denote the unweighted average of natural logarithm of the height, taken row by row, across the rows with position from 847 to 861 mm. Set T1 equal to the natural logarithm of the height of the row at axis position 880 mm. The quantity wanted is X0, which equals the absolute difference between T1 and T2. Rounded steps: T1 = 1.59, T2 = 1.58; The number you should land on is 0.01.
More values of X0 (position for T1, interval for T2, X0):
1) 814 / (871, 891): 0.06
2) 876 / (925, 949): 0.31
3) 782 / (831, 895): 0.12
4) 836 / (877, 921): 0.26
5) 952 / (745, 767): 0.13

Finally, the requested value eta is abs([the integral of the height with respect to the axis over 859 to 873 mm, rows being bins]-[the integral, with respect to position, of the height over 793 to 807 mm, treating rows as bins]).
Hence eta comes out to 1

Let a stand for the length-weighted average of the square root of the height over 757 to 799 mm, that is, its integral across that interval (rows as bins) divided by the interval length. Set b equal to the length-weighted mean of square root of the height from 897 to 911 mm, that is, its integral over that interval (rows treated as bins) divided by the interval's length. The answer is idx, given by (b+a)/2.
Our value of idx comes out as 2.026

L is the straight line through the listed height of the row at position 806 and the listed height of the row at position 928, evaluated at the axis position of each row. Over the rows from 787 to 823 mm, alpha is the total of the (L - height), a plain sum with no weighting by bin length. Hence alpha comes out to 1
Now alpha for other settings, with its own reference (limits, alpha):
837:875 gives -11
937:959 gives -18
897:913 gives 4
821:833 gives 0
